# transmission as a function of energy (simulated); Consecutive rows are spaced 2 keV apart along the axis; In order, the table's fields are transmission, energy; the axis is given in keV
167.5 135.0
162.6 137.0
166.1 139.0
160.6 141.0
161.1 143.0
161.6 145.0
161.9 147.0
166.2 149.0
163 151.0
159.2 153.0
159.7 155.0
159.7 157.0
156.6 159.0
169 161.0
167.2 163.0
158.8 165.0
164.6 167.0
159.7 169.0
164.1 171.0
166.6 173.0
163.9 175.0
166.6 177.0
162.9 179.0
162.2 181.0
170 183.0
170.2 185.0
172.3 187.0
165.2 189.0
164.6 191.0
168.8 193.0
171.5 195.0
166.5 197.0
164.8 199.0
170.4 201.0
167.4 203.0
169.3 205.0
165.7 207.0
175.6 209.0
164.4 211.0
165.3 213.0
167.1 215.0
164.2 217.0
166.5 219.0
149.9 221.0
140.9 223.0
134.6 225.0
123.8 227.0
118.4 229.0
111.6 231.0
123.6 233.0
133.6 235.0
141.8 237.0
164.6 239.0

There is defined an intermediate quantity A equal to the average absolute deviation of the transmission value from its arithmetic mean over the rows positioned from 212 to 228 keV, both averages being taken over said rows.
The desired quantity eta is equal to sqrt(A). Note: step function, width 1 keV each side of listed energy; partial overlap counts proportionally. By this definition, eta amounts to 3.8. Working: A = 14.2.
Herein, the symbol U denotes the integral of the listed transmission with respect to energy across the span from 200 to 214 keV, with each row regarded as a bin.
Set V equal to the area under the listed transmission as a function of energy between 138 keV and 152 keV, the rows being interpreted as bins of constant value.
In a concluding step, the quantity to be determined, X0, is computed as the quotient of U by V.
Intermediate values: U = 2356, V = 2281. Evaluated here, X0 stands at 1.03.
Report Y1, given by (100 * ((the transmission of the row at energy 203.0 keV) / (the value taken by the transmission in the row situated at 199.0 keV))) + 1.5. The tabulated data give 103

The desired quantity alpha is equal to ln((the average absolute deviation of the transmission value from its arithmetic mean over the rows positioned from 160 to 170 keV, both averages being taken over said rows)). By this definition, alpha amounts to 1.3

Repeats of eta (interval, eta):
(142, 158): 1.3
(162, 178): 1.5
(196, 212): 1.7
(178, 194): 1.8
